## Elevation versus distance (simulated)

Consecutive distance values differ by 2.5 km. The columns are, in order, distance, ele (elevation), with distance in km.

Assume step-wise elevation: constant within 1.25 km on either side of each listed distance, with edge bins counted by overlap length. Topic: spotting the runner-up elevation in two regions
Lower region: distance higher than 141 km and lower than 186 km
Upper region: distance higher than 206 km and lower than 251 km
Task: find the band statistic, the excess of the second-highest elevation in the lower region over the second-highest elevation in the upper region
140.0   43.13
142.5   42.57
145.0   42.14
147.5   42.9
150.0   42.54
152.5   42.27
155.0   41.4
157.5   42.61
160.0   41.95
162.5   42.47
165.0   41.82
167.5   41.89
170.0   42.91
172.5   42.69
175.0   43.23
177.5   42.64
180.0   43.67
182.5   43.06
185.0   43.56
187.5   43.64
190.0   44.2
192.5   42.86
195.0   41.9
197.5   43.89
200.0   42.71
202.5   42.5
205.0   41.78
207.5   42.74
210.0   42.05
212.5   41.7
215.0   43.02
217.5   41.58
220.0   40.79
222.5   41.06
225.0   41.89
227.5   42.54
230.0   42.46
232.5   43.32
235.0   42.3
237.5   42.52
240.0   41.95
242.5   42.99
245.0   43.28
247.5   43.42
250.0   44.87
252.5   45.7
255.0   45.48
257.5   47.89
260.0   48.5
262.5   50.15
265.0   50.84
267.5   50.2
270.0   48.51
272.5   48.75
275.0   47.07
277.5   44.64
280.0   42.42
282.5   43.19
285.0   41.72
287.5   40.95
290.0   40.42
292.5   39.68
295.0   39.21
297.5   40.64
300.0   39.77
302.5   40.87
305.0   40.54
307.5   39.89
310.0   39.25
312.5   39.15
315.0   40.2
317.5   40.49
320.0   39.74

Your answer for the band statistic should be 0.1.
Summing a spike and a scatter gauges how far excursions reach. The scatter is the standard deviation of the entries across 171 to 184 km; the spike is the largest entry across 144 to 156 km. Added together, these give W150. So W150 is 43.3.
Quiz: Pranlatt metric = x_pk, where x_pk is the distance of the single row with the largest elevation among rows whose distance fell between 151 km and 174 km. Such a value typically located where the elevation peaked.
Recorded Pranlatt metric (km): 170.0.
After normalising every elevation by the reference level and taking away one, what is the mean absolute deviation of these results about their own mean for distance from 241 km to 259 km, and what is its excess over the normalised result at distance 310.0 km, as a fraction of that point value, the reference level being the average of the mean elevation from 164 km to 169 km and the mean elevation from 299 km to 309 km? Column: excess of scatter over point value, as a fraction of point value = -1.7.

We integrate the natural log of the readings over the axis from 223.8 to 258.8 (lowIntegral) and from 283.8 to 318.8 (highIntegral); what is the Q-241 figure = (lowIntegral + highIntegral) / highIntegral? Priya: 2.02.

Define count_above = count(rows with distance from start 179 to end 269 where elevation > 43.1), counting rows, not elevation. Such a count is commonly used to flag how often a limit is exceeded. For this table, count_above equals 16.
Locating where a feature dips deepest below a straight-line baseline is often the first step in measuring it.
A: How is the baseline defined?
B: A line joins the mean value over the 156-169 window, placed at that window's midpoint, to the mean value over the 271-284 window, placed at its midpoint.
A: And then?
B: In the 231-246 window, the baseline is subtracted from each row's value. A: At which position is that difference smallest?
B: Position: 240.0 km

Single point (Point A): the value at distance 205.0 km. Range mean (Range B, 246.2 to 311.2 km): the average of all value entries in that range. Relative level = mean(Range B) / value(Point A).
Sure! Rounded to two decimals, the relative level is 1.05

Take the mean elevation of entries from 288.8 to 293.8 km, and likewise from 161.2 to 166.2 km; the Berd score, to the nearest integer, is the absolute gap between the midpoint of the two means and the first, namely 1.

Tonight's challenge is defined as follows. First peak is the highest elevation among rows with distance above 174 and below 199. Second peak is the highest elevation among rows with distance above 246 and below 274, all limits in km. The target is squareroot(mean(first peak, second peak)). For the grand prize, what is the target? 6.89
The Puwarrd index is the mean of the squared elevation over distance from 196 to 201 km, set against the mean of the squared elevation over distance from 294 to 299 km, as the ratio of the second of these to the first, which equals 0.85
